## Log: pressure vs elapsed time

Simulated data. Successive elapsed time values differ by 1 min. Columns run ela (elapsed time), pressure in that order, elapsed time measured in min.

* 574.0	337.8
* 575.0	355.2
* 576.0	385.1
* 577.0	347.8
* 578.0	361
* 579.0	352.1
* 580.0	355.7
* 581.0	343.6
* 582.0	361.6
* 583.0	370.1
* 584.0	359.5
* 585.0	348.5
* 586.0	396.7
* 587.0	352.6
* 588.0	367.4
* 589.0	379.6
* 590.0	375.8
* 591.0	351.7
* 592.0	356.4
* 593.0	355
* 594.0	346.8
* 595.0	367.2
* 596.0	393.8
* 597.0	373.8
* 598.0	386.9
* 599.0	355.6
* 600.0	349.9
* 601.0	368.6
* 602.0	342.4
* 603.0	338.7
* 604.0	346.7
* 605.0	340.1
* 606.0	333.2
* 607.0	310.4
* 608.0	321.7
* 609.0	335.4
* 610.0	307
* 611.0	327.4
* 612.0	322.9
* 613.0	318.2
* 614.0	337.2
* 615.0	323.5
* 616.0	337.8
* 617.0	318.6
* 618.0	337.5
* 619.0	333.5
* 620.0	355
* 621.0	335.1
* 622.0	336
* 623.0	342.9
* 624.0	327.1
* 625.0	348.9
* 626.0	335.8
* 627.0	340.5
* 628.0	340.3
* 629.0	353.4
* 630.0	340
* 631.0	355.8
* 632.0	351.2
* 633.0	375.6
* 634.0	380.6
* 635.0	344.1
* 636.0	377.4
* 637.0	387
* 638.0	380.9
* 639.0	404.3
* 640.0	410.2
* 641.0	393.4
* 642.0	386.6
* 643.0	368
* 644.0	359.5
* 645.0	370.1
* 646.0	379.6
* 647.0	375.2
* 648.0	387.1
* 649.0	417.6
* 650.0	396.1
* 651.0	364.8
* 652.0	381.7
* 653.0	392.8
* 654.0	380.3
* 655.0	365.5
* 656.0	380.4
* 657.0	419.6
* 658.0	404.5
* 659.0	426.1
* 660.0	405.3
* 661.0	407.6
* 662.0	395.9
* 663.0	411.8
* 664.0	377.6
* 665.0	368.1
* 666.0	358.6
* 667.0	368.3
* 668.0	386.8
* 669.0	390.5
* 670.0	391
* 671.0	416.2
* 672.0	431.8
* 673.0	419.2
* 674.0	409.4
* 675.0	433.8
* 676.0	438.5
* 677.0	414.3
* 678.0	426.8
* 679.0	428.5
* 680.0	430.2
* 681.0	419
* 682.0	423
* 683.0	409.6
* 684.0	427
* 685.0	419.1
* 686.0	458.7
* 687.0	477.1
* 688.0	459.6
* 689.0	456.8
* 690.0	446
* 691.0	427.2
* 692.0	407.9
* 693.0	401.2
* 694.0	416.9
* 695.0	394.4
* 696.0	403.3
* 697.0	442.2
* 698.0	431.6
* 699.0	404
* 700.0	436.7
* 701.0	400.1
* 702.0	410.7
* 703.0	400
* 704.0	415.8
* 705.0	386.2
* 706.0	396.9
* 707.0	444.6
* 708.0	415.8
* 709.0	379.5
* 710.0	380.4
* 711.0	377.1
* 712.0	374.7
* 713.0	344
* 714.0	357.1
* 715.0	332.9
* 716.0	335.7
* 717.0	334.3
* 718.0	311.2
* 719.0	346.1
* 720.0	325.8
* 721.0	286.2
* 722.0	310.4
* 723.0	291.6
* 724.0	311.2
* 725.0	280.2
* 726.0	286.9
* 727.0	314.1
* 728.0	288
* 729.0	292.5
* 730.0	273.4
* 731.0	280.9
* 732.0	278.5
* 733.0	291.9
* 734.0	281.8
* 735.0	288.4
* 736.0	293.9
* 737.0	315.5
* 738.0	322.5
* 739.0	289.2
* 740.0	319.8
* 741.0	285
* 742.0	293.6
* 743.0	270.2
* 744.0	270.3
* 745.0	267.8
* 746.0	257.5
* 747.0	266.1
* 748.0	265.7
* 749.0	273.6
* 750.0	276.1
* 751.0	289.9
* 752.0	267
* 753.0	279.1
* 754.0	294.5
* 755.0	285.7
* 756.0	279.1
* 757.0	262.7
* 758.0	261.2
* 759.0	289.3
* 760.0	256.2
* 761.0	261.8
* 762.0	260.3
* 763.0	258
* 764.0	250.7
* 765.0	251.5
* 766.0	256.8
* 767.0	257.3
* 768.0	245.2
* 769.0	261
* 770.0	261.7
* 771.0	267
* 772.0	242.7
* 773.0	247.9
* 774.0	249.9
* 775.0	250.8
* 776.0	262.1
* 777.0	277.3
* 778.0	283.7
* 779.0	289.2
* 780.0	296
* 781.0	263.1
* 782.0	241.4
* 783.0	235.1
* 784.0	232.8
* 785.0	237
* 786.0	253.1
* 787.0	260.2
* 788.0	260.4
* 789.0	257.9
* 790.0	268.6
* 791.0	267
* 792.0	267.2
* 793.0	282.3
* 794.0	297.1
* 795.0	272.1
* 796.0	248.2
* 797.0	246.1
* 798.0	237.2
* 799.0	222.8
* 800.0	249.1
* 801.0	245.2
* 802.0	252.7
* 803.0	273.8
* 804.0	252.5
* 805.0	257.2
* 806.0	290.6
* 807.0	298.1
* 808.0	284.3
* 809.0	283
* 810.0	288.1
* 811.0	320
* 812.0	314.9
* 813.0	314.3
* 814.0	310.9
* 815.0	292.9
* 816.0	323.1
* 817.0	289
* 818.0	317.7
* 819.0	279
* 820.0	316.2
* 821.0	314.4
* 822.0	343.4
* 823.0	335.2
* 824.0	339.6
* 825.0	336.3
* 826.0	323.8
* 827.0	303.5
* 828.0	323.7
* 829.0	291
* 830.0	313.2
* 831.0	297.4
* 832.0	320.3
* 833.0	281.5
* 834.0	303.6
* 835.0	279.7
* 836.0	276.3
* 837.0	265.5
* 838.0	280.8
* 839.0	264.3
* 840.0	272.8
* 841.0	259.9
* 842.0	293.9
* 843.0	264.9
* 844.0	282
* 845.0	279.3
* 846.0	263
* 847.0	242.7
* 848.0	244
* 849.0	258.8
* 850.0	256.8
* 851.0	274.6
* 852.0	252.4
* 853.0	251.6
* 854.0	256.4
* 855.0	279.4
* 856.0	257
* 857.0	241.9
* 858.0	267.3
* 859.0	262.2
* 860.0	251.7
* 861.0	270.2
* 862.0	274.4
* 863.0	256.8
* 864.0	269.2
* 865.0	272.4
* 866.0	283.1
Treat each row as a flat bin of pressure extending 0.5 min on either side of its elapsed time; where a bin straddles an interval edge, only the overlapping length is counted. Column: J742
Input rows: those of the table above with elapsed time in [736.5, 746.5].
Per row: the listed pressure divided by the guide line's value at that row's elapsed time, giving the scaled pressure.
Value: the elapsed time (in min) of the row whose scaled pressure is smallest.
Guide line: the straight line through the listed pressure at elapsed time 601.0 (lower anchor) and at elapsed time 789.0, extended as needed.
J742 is 746.0 min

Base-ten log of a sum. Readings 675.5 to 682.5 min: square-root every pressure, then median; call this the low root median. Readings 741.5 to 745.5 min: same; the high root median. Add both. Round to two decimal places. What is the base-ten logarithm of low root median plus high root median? 1.57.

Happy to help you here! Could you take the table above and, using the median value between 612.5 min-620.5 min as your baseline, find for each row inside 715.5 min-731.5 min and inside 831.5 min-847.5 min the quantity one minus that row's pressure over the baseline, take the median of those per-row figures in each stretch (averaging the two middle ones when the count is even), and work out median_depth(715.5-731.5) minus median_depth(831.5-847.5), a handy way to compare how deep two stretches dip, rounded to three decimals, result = -0.071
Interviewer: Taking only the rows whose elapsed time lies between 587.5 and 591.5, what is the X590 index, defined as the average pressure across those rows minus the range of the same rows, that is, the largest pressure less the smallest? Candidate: 341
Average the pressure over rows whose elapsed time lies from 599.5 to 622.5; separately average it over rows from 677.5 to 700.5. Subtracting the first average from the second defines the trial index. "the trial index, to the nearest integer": 94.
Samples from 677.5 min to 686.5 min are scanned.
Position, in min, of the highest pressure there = 686.0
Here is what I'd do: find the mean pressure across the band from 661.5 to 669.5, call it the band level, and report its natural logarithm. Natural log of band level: 5.95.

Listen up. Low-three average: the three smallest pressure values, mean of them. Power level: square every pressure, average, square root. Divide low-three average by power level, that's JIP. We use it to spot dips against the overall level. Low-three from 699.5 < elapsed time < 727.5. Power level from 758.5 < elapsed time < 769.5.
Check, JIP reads 1.10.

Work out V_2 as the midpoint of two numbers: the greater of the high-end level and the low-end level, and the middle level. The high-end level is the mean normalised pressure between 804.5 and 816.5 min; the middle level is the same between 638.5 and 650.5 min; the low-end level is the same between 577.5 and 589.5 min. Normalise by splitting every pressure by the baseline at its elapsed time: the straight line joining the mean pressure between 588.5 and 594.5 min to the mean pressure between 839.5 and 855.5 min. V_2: 1.10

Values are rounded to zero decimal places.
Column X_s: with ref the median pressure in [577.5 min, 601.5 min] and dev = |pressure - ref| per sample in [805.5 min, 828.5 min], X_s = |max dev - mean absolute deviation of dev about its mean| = 65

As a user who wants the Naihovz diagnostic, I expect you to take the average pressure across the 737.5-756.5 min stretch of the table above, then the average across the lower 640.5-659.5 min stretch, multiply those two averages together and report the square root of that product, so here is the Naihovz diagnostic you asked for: 330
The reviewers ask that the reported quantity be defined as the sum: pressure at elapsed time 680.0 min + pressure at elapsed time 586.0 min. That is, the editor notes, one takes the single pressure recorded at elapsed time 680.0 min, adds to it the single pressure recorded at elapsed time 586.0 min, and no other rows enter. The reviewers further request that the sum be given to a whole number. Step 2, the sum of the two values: 827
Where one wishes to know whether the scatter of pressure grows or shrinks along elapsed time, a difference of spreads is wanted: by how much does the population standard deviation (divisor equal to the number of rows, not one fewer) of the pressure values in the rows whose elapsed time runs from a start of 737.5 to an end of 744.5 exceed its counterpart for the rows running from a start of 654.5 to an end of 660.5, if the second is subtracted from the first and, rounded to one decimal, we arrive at -1.5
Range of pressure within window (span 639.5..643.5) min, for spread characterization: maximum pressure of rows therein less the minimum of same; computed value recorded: 42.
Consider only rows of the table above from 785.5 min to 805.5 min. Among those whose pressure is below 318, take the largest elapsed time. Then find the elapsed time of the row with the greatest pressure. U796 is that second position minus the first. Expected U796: -11 min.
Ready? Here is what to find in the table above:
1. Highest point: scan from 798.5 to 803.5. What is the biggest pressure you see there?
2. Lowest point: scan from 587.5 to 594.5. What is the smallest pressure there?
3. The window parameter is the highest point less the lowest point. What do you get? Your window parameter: -73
